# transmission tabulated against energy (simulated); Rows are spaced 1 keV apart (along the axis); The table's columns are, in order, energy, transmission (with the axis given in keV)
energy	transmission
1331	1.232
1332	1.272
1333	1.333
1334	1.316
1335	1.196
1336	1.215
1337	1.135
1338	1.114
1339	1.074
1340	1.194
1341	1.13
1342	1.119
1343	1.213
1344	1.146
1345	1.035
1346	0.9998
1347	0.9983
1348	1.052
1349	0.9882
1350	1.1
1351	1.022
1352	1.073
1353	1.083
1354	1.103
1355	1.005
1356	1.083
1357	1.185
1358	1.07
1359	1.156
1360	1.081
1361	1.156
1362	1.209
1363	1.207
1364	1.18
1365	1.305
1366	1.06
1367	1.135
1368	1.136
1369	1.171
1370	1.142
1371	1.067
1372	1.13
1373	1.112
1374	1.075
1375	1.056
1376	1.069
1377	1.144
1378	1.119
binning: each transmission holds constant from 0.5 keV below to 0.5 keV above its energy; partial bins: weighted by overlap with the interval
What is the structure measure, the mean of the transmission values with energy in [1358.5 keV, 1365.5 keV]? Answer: 1.18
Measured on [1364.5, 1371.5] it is 1.15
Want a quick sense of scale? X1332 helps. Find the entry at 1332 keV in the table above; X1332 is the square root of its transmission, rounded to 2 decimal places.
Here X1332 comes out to 1.13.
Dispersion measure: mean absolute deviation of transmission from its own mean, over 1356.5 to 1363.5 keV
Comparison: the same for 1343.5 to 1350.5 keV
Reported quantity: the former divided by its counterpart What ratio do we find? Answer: 0.95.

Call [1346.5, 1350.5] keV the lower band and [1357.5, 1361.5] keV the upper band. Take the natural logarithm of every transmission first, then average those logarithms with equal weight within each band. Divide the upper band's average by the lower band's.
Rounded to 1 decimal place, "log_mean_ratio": 3.3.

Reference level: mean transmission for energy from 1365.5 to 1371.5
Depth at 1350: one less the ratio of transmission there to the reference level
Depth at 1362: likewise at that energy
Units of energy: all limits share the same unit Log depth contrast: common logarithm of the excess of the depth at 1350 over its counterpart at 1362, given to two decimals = -1.01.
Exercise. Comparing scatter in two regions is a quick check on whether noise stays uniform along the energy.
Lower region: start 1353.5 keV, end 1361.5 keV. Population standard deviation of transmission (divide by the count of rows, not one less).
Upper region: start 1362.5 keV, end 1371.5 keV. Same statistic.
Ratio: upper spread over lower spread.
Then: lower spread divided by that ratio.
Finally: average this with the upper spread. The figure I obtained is 0.056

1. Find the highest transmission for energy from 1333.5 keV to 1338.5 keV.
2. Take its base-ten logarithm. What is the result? 0.12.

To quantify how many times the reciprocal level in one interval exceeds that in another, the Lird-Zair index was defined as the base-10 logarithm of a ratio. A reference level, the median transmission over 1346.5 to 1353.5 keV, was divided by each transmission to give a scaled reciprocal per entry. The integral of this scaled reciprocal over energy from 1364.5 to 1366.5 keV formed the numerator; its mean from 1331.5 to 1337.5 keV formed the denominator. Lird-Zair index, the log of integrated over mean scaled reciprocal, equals 0.33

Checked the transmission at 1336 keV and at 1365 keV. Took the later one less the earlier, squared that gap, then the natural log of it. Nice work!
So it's -4.8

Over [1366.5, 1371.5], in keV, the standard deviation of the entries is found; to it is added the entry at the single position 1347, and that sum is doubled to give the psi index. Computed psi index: 2.07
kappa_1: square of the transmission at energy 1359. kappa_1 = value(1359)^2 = 1.34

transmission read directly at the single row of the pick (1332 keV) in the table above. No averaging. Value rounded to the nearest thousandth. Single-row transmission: 1.272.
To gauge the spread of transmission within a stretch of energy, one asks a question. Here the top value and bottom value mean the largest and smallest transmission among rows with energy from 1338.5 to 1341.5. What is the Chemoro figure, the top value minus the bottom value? 0.12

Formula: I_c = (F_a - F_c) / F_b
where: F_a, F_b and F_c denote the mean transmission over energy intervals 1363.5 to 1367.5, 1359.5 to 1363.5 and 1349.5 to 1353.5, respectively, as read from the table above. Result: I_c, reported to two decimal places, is 0.09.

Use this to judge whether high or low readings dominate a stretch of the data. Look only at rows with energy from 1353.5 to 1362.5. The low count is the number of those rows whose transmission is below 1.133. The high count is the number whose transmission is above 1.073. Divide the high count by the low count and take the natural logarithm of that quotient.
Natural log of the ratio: 0.3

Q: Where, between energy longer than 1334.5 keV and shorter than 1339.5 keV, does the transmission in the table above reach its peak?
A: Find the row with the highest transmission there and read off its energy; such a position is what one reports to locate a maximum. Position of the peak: 1336 keV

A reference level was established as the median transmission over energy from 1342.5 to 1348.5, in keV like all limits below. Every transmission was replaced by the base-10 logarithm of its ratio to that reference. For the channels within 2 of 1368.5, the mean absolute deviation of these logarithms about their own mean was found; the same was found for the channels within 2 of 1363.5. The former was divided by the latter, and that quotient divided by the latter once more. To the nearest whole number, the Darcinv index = 25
